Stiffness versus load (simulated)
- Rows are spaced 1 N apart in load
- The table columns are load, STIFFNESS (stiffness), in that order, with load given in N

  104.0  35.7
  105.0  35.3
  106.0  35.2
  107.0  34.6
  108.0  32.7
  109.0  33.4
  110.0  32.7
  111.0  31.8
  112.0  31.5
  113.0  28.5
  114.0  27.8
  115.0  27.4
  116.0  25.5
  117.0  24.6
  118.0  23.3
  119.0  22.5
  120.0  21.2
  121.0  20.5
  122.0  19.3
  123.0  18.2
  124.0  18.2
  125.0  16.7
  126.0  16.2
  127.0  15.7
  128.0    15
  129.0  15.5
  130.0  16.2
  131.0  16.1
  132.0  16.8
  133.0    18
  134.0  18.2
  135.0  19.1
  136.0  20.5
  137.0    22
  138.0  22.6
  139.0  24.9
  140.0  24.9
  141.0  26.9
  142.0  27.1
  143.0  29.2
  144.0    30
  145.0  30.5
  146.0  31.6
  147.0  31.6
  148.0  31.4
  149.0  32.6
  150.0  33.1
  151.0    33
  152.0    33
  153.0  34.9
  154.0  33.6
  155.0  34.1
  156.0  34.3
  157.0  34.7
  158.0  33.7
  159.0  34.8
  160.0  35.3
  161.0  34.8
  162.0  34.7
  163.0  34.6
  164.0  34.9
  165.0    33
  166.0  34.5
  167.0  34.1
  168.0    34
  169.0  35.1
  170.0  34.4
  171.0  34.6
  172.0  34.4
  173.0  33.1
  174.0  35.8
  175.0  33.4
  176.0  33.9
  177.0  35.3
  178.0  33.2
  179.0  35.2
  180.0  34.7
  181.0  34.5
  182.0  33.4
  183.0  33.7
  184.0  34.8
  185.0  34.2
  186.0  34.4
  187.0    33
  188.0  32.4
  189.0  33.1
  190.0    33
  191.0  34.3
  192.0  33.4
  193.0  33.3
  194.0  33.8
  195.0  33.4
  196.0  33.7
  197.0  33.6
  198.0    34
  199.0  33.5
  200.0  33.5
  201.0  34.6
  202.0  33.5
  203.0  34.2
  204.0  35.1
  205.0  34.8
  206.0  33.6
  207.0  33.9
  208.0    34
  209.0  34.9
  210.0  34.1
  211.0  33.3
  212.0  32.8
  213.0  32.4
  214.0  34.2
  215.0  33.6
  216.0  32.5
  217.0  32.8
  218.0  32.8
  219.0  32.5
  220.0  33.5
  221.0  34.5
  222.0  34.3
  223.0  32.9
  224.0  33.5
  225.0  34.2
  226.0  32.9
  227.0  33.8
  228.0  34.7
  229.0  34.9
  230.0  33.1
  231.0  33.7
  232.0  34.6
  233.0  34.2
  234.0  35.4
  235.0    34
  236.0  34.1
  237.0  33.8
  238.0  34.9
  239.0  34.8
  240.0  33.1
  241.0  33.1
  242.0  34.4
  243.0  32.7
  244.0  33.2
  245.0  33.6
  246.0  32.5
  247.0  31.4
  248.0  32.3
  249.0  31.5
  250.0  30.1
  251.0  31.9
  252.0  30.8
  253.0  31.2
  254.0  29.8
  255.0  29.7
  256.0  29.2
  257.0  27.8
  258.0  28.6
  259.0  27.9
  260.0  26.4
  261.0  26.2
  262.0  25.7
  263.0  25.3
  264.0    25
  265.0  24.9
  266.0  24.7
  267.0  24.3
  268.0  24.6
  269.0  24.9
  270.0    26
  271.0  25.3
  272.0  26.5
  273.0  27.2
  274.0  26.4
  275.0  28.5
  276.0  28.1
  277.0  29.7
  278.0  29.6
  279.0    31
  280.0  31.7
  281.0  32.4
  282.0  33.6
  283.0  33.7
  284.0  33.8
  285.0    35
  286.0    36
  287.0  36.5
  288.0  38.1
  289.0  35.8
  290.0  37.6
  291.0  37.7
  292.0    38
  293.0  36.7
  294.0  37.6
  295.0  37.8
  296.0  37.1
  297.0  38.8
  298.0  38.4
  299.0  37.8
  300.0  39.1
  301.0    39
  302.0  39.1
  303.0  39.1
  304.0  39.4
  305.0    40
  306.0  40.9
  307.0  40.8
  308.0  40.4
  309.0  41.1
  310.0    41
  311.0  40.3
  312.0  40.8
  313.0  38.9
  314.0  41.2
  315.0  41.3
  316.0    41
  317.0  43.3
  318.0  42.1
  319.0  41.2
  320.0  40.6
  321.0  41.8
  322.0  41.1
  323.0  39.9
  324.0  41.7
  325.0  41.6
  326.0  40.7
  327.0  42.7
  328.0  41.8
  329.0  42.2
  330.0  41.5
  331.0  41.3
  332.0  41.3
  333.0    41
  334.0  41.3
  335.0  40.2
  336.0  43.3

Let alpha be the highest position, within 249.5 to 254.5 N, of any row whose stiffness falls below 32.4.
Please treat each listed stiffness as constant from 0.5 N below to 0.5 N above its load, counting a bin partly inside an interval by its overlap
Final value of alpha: 254.0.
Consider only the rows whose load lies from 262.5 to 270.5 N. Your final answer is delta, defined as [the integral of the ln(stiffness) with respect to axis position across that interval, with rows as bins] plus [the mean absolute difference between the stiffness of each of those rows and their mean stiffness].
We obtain 26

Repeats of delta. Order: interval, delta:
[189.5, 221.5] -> 113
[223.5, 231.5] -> 29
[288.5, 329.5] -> 153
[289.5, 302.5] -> 48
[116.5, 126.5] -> 32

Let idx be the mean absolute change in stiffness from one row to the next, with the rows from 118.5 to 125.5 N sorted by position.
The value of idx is 0.97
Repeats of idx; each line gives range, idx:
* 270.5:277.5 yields 1.13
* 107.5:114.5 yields 1.05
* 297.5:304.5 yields 0.40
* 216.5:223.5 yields 0.65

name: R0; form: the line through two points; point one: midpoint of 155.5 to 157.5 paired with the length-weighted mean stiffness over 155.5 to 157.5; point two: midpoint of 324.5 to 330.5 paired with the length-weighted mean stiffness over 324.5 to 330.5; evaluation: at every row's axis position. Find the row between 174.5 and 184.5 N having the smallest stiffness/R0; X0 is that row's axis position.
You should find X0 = 178.0 N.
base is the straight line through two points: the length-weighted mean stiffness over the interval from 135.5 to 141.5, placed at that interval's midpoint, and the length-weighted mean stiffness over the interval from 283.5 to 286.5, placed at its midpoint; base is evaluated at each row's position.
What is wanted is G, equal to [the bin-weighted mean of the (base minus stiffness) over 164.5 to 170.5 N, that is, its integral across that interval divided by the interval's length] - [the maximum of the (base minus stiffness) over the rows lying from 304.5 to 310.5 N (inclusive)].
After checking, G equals -5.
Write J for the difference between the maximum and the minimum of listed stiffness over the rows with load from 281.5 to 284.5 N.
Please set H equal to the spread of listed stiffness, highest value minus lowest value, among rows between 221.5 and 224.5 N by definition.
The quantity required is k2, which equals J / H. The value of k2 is 0.1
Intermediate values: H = 1.4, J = 0.2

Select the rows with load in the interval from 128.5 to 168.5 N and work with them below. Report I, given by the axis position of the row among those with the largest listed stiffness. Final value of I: 160.0 N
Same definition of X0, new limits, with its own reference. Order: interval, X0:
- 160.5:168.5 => 165.0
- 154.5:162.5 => 158.0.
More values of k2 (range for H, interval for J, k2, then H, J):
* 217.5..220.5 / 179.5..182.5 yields 1.3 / 1.0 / 1.3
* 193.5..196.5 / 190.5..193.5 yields 2.5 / 0.4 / 1.0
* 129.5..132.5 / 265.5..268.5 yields 0.6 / 0.7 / 0.4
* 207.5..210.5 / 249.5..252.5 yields 2.0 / 0.9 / 1.8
